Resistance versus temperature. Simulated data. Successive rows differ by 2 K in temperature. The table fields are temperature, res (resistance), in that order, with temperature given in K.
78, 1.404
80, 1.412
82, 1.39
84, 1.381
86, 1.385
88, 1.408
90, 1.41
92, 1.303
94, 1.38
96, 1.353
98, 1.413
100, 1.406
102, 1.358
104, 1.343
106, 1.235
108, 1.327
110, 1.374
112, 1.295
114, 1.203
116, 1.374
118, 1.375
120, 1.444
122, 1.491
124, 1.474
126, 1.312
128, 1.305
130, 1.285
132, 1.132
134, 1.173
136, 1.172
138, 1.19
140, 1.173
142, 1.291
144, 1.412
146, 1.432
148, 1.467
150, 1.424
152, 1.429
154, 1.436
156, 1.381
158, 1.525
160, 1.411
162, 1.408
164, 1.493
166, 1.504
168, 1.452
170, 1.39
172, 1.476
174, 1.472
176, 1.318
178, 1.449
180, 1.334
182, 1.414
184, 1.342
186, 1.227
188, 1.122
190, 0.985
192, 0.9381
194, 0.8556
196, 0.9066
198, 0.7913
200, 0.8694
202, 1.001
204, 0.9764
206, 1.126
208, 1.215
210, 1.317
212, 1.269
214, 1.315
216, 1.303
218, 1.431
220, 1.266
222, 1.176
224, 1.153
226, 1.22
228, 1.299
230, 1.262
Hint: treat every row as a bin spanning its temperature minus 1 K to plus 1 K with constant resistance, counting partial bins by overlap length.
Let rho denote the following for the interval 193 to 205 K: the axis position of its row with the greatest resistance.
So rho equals 202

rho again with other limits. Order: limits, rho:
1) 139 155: 148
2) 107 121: 120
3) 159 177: 166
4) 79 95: 80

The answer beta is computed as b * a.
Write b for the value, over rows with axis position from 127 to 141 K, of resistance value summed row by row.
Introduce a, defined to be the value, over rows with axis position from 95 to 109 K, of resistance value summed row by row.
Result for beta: 80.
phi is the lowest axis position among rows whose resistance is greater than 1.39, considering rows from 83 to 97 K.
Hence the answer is 88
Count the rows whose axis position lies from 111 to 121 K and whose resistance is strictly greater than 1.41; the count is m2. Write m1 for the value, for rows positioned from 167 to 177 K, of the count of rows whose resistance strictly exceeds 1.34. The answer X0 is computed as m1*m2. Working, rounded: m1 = 4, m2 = 1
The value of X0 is 4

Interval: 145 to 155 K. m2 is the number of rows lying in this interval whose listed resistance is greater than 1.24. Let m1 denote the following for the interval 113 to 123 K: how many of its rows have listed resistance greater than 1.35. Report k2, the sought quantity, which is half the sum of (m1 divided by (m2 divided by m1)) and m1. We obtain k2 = 3.6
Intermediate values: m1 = 4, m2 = 5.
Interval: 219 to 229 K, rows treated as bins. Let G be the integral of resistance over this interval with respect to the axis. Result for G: 12.2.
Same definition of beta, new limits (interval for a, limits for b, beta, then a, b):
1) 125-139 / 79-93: 83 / 8.6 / 9.7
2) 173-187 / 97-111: 90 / 9.6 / 9.5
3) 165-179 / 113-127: 97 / 10.1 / 9.7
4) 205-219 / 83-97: 86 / 9.0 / 9.6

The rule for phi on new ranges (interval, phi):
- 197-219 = 218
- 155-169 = 158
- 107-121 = 120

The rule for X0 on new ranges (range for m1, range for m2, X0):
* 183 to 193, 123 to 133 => 1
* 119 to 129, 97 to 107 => 3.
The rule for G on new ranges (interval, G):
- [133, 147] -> 17.7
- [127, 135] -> 9.8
